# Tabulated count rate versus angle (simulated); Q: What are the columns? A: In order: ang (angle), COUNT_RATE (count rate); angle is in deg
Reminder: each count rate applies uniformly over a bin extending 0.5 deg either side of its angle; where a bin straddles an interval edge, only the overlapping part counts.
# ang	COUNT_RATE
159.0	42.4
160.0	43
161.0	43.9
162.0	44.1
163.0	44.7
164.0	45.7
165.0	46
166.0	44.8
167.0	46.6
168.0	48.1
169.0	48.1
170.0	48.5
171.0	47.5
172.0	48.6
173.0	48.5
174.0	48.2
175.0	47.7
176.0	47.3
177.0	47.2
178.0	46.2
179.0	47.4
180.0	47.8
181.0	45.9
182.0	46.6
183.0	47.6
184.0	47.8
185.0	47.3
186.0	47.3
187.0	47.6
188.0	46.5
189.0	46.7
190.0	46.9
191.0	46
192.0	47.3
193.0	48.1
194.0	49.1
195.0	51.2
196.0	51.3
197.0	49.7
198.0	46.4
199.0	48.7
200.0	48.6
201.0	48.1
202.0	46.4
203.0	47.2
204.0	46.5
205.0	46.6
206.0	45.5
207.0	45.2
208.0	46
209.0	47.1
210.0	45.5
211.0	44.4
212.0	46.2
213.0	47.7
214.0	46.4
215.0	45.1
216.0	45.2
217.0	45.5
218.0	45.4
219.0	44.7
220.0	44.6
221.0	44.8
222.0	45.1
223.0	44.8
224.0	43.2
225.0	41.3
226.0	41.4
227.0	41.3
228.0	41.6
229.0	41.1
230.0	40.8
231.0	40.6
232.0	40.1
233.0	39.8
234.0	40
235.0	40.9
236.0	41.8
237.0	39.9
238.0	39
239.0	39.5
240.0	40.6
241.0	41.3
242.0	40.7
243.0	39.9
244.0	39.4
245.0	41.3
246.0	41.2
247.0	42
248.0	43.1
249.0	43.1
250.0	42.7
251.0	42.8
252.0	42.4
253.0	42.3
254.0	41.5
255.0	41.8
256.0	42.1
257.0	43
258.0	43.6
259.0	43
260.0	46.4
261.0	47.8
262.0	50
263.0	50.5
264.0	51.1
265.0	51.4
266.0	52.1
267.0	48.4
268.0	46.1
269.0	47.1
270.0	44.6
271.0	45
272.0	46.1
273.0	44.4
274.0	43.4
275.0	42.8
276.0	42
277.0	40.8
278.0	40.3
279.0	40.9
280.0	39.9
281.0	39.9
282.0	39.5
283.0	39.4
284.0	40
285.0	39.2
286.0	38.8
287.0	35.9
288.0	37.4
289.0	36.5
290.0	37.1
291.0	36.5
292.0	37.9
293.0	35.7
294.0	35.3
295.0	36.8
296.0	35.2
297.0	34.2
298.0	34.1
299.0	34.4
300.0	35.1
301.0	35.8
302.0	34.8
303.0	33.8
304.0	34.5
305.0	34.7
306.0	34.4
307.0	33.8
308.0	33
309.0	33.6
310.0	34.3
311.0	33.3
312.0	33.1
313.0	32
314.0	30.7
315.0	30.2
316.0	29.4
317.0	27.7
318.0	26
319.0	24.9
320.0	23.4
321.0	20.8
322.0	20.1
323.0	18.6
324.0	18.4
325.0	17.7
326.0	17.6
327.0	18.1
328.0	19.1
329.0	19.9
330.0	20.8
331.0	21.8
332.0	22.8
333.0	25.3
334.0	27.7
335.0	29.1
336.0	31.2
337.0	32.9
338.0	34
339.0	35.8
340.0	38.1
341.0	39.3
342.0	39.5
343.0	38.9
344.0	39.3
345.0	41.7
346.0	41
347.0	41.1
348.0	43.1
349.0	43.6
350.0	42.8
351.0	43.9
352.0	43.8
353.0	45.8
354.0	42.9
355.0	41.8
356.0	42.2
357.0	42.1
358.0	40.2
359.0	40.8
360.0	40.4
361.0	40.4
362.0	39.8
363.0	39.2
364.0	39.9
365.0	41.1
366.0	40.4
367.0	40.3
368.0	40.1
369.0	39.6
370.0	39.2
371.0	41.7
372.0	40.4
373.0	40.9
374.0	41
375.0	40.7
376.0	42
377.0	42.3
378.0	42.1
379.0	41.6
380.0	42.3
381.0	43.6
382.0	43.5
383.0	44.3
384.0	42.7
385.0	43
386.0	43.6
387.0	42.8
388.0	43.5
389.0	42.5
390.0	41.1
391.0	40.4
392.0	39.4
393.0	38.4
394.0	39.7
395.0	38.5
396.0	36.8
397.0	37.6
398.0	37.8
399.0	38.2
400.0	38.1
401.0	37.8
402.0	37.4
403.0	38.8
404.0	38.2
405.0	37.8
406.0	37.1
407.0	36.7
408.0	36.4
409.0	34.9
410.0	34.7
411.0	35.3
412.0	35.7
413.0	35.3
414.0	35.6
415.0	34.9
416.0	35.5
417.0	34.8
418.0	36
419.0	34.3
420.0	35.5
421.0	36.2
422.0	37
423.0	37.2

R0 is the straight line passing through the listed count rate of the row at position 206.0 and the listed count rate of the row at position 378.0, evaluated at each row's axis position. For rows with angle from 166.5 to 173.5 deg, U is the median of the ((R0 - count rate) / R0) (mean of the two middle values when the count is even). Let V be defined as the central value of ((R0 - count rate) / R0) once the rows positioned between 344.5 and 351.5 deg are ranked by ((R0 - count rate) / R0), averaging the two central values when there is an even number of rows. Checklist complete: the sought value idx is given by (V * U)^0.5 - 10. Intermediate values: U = -0.04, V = 0.00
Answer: -9.99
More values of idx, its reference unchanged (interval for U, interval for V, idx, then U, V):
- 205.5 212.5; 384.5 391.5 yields -9.99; 0.00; -0.02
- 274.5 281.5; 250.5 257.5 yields -9.94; 0.07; 0.05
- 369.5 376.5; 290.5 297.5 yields -9.92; 0.03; 0.18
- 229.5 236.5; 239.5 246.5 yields -9.91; 0.10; 0.09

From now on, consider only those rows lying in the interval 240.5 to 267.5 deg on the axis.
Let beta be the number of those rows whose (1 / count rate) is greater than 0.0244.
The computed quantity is 3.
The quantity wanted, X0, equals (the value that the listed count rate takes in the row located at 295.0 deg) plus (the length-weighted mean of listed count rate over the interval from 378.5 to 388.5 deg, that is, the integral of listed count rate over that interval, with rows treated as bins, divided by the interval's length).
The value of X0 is 80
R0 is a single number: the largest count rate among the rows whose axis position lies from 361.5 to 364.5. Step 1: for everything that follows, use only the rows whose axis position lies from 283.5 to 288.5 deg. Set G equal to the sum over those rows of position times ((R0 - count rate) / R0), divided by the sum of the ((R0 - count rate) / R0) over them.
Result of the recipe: 287.0 deg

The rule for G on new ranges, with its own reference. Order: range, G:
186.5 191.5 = 188.9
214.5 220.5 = 217.4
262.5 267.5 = 264.9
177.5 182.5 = 180.0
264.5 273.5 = 268.2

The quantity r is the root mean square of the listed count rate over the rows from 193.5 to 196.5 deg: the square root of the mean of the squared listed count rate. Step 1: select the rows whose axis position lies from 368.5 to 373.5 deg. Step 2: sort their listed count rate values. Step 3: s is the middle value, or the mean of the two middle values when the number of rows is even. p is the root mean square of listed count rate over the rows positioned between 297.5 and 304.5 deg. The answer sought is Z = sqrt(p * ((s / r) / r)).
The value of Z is 0.74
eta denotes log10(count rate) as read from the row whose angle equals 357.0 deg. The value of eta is 1.62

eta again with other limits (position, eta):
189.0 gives 1.67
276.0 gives 1.62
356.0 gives 1.63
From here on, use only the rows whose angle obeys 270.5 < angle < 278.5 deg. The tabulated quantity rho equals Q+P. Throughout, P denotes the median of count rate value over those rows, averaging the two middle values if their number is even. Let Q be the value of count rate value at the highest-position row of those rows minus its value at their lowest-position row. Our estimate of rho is 38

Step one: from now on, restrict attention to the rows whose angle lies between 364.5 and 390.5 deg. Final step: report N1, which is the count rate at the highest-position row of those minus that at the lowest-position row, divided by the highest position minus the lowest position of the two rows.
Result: 0.00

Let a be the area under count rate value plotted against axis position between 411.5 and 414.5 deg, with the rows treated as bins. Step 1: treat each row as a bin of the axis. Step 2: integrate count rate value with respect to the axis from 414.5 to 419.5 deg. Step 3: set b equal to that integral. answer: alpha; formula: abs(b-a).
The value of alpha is 69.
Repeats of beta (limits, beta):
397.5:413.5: 16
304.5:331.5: 27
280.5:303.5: 23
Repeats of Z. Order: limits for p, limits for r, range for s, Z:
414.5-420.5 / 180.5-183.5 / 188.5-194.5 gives 0.87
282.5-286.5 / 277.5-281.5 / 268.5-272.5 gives 1.05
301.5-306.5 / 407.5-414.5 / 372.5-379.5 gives 1.07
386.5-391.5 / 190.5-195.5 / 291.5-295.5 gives 0.81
